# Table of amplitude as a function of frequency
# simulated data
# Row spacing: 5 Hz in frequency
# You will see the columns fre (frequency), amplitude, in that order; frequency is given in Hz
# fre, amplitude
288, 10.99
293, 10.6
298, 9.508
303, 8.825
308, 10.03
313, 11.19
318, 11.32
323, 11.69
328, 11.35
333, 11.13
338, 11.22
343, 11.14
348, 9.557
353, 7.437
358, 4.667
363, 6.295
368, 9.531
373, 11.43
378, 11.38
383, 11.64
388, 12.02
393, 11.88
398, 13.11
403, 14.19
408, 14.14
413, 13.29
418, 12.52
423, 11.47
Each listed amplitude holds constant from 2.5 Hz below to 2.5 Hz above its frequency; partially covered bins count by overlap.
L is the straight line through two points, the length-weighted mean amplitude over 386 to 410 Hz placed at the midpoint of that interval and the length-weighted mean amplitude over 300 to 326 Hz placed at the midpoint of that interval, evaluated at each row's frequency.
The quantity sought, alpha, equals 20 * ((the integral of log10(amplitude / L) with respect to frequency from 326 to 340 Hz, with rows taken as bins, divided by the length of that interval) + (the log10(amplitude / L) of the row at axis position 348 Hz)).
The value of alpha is -1.7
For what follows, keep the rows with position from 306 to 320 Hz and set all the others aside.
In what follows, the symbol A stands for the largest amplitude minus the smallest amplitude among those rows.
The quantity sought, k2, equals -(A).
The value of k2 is -1.3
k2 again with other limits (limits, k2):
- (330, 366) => -6.6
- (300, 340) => -2.9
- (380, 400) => -1.5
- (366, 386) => -2.1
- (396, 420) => -1.7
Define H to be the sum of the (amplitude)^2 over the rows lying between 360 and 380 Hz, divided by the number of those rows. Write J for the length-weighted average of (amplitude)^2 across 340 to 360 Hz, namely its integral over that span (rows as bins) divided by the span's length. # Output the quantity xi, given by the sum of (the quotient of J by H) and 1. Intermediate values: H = 98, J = 76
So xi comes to 1.8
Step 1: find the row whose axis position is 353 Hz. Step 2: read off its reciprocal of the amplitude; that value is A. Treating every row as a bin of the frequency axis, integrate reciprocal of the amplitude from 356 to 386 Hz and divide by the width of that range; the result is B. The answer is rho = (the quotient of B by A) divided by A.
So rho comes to 7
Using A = 0.134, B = 0.121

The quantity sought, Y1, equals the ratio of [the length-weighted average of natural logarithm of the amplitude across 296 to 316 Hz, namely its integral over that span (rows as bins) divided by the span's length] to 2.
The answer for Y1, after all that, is 1.15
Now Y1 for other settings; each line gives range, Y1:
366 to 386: 1.20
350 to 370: 0.96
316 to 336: 1.22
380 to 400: 1.25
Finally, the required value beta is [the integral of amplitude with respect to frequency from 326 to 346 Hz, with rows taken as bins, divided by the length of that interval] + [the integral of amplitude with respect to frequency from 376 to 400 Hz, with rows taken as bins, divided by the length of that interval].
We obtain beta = 23.2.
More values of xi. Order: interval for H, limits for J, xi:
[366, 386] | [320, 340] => 2.1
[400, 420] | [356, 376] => 1.4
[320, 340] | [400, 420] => 2.4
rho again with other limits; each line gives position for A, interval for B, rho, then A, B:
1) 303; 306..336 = 7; 0.113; 0.090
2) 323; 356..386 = 17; 0.086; 0.121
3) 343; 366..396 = 11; 0.090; 0.088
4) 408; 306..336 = 18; 0.071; 0.090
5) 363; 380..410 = 3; 0.159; 0.079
